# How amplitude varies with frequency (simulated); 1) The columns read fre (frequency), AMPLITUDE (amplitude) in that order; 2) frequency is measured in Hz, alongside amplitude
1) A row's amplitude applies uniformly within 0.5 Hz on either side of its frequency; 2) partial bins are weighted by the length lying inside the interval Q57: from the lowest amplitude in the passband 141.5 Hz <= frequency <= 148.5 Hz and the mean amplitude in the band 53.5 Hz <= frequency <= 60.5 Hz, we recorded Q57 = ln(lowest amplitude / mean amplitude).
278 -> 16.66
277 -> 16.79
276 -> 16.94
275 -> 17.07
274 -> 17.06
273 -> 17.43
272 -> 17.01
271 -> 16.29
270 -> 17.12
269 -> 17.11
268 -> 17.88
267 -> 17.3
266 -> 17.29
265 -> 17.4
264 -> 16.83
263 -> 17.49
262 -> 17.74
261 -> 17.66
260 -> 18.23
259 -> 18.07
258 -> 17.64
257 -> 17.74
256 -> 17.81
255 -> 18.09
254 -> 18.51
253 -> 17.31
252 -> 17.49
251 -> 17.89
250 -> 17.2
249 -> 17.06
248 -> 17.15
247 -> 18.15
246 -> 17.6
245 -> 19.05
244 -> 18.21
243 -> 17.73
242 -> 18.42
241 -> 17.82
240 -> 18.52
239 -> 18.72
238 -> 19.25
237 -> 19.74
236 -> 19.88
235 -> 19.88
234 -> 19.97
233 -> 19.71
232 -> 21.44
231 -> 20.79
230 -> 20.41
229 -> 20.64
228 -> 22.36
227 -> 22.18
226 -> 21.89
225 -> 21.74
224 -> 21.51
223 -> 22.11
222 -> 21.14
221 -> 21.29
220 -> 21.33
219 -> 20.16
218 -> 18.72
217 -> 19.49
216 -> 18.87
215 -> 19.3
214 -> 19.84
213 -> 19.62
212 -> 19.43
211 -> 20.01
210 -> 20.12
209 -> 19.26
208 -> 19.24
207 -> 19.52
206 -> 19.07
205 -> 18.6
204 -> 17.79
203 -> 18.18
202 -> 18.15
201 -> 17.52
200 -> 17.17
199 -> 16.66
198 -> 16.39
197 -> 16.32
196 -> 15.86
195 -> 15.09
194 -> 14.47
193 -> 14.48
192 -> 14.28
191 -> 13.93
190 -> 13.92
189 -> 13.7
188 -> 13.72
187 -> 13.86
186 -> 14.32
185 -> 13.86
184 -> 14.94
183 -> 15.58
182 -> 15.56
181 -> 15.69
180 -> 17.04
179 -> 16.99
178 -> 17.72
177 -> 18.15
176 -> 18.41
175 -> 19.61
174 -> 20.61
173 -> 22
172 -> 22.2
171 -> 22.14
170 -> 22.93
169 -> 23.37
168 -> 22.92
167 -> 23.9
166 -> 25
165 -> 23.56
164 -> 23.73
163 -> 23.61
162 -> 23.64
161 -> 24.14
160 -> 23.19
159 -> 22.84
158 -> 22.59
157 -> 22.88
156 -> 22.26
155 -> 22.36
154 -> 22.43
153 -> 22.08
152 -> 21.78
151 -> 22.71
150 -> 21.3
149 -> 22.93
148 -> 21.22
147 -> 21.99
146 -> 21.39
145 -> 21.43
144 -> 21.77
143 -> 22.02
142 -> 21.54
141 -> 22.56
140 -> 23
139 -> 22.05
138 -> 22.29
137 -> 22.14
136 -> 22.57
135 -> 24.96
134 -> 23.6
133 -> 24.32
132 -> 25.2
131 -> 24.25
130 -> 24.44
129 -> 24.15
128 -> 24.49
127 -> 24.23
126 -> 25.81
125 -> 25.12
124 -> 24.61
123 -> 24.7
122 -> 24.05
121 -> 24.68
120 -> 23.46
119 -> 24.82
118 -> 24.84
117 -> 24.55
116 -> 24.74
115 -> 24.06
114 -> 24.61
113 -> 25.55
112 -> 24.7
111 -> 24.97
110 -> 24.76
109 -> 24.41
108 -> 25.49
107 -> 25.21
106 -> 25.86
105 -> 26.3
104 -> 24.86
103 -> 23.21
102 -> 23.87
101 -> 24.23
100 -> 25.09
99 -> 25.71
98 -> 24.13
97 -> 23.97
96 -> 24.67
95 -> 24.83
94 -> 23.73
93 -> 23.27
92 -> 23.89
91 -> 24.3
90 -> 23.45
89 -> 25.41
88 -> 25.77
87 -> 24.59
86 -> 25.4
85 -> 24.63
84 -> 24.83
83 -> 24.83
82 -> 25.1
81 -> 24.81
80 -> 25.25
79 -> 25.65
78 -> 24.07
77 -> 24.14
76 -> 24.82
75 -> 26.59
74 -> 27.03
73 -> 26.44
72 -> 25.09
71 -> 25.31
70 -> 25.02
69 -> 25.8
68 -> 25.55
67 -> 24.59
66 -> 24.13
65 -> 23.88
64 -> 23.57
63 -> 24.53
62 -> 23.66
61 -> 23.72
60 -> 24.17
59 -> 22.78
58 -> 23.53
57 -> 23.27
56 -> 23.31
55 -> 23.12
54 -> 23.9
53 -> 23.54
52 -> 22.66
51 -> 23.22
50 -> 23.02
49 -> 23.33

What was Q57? -0.10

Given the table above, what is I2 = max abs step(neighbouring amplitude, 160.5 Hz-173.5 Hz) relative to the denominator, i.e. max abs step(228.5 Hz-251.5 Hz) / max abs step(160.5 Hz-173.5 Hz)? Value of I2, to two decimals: 1.20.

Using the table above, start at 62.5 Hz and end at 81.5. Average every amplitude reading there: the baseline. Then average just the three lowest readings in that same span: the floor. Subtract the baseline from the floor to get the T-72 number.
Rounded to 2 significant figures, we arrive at -1.2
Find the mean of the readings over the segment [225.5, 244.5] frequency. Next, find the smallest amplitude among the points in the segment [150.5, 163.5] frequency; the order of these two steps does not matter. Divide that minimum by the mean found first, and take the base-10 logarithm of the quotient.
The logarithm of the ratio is 0.040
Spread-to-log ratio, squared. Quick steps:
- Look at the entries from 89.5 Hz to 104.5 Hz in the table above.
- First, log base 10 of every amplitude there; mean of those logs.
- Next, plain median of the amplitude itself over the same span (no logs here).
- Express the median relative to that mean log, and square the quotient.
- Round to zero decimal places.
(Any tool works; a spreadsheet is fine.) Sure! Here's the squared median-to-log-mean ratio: 304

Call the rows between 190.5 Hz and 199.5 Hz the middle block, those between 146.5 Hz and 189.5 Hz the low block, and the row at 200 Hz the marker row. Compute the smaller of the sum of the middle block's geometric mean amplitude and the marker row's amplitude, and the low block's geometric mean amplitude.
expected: 20.0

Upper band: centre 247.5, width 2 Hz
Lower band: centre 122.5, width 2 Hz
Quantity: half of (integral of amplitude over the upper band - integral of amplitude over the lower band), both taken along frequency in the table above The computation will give -7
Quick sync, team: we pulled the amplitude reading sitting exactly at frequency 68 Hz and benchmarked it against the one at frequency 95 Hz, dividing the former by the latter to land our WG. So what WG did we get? 1.03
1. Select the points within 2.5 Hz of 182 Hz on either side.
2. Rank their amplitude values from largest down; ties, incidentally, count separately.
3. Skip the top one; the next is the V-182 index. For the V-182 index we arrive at 15.69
